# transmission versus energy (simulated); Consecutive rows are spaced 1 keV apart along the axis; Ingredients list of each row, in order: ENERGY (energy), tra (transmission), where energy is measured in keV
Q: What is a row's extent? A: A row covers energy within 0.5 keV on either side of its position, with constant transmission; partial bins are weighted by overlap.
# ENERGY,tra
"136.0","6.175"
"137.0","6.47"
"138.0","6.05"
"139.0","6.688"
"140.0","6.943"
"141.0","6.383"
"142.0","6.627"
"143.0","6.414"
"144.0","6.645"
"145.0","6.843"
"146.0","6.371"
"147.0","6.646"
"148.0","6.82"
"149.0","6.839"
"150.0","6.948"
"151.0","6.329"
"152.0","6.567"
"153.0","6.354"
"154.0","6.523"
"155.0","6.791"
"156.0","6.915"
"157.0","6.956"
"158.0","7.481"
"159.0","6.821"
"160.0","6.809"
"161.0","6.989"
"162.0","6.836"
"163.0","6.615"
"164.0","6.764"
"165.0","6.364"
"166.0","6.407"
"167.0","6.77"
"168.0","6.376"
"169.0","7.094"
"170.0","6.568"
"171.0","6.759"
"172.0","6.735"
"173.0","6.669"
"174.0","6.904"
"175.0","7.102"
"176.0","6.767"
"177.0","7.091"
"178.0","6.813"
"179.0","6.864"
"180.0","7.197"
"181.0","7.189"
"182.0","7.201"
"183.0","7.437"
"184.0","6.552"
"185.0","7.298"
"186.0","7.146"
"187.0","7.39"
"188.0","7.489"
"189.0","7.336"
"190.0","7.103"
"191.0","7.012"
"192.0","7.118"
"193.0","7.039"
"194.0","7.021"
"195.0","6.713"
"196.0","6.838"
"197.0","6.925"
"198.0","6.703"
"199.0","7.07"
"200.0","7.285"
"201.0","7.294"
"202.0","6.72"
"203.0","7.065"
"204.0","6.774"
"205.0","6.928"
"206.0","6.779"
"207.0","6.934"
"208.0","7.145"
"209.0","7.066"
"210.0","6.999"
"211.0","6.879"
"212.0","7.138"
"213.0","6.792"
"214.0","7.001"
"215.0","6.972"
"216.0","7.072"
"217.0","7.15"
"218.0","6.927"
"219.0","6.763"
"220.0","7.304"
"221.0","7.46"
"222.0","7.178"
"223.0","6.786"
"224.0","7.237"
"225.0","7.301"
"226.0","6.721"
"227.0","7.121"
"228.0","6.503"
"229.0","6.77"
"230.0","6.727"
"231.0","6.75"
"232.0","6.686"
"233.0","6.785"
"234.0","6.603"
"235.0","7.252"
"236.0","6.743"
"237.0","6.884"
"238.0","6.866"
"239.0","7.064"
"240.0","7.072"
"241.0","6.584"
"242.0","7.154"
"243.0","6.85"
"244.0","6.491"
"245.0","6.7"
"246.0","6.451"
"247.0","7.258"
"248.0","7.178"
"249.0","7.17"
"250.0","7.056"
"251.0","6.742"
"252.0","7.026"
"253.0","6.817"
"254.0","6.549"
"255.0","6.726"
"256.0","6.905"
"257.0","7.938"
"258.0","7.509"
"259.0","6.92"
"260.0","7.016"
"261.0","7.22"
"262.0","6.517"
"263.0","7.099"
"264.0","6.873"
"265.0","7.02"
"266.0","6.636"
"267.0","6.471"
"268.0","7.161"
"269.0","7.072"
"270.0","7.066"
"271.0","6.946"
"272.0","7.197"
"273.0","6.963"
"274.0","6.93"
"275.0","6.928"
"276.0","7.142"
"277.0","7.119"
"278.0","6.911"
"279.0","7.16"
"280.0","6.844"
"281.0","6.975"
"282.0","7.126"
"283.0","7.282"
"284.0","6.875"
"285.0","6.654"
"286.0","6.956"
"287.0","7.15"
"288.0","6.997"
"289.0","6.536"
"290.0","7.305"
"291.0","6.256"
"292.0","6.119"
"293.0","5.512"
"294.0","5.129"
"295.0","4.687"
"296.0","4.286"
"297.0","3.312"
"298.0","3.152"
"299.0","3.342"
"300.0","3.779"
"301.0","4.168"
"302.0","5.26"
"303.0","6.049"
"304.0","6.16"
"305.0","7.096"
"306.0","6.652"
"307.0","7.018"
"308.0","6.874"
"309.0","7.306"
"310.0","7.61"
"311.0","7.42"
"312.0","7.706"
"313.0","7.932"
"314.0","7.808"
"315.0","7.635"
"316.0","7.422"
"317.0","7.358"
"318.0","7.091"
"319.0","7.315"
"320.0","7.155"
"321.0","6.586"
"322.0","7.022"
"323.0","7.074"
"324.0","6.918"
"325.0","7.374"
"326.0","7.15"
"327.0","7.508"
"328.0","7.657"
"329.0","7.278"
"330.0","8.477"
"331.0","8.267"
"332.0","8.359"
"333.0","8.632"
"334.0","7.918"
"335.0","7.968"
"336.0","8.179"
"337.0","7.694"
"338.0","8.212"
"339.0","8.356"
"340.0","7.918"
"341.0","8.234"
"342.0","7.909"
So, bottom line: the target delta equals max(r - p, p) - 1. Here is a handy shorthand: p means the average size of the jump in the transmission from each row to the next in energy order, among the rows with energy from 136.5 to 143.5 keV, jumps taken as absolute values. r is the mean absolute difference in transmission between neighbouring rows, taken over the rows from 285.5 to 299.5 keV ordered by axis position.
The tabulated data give -0.61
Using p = 0.39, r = 0.46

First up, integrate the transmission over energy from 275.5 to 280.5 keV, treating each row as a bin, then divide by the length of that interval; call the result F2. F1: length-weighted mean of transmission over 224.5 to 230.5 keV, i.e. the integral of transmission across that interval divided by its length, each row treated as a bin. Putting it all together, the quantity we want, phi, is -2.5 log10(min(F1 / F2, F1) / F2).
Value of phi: 2.15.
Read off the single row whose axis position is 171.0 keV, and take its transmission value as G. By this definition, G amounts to 6.759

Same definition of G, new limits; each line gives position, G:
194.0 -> 7.021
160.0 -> 6.809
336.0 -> 8.179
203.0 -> 7.065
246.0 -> 6.451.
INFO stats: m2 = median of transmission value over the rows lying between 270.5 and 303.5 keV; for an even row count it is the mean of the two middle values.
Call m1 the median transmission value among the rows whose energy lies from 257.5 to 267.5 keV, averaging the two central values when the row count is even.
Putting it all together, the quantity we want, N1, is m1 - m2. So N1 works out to 0.1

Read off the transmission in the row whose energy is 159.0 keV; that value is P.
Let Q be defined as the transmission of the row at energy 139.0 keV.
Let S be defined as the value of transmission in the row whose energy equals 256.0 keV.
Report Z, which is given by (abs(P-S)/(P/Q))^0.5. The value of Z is 0.3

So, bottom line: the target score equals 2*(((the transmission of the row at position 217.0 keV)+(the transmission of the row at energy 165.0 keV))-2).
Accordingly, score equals 23.0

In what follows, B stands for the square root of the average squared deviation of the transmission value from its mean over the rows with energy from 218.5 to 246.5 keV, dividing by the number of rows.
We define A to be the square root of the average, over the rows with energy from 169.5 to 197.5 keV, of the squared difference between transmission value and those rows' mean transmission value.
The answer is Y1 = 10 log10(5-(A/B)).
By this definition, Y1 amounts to 6.09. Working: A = 0.25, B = 0.27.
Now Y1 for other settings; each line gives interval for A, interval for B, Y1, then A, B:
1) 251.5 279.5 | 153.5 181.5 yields 5.87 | 0.29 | 0.25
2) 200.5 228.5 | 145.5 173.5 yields 6.18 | 0.22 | 0.26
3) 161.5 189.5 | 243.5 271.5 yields 6.03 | 0.32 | 0.33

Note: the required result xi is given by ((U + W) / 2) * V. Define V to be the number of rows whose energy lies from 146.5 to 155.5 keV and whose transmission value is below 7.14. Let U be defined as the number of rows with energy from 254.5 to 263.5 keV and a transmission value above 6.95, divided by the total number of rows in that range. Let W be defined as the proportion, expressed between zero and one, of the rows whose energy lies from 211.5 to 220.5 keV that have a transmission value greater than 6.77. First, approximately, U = 0.56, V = 9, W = 0.89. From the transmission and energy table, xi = 6.5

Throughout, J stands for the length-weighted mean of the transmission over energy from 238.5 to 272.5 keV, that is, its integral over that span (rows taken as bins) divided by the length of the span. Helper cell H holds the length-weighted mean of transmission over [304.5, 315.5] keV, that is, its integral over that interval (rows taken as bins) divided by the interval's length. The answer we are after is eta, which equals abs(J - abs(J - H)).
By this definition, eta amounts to 6.5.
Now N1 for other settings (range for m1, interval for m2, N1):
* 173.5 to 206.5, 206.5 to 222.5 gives 0.0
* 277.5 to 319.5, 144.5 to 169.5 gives 0.1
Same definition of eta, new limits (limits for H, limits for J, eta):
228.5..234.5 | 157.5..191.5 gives 6.7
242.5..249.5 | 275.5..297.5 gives 5.9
